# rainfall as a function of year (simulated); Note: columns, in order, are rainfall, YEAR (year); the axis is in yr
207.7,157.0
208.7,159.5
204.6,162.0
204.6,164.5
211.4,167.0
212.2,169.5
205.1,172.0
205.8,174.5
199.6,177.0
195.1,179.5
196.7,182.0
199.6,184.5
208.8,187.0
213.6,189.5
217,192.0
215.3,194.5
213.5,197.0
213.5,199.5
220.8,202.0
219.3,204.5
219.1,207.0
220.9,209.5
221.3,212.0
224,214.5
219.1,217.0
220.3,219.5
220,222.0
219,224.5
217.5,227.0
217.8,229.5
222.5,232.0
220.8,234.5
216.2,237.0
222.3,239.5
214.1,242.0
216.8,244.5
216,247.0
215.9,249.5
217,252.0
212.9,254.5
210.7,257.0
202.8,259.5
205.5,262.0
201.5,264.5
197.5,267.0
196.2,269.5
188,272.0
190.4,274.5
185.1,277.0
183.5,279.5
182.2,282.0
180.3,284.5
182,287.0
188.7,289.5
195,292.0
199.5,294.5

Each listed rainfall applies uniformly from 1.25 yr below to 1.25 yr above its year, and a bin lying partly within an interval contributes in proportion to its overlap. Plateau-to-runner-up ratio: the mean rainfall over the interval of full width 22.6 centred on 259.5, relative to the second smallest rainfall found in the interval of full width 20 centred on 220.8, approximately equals 0.95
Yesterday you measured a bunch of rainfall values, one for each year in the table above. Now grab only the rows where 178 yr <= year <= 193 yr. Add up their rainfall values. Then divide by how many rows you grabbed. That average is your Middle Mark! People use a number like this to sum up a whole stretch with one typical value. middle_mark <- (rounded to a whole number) 205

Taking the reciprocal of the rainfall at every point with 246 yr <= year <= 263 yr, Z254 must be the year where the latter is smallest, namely 252.0 yr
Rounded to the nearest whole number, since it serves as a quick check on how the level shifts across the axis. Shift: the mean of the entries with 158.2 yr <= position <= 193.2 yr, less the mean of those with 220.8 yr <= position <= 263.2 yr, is -10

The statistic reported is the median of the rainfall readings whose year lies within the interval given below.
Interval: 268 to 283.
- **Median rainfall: 187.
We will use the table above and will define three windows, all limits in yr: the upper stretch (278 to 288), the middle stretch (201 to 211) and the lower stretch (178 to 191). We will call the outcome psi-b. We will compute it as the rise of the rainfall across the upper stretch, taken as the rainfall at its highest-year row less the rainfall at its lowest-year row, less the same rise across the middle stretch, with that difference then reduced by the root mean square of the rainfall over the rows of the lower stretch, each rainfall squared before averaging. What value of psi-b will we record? -204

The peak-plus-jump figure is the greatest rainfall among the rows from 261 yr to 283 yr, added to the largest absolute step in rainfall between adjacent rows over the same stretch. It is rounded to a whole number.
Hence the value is 214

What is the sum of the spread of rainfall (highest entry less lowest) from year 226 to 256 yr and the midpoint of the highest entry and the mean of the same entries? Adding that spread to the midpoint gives 230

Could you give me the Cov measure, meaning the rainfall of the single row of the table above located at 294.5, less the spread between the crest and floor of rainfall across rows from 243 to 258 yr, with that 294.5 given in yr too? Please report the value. 193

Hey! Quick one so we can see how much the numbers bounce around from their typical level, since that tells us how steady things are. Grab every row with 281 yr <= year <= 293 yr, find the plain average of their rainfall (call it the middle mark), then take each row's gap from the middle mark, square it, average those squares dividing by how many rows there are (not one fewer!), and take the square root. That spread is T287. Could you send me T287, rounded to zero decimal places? 5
